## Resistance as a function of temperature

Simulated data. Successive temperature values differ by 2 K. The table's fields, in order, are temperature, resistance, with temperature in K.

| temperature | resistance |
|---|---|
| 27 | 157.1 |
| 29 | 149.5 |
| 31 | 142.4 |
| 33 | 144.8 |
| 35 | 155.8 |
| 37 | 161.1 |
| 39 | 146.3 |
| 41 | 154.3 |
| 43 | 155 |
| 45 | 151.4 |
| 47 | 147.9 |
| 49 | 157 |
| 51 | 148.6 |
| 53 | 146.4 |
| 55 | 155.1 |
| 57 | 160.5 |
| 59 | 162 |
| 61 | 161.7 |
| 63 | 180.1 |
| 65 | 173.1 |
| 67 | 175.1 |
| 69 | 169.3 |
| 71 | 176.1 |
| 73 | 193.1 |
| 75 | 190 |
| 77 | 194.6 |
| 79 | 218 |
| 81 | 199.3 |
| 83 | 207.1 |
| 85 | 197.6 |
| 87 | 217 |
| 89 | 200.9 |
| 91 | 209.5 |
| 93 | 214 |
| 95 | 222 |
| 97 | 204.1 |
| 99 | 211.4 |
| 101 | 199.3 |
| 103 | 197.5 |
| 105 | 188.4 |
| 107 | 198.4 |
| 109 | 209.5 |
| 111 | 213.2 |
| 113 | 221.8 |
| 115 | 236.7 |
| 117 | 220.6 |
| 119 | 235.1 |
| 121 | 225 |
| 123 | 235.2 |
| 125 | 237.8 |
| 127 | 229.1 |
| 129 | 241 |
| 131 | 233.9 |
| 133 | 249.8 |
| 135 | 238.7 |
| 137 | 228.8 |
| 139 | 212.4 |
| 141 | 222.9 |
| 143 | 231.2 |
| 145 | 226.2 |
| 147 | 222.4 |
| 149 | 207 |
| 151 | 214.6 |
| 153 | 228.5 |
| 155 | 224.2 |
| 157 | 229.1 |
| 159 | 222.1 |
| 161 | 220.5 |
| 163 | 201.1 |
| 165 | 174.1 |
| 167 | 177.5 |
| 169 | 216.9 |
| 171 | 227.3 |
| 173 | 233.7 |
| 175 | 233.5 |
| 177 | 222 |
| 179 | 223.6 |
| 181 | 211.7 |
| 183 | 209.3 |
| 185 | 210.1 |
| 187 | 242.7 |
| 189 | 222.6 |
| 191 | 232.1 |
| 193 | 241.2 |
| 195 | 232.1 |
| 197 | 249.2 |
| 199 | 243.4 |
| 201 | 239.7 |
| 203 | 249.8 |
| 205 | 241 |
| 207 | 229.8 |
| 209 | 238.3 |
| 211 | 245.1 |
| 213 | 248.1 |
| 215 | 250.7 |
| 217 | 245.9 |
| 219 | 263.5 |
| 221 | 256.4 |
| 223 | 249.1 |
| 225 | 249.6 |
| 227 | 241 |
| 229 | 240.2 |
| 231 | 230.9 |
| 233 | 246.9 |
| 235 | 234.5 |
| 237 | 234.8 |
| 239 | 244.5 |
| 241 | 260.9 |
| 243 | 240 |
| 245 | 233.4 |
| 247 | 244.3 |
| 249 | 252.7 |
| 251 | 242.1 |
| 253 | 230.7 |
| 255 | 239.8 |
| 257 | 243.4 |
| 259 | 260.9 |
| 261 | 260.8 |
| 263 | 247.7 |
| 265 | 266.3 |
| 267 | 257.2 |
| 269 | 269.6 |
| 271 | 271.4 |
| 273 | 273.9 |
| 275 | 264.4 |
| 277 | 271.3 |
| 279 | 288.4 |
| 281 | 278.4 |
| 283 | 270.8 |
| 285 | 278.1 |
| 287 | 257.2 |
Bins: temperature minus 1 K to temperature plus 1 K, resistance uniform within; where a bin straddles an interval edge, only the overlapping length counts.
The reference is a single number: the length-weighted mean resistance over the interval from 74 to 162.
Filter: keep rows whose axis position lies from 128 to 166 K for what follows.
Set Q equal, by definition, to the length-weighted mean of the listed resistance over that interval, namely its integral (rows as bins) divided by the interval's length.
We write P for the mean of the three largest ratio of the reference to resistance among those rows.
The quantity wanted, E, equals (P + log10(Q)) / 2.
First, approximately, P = 1.13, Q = 223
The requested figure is 1.74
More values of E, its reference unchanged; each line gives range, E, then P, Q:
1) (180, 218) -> 1.70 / 1.04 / 236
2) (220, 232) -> 1.65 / 0.92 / 245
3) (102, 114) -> 1.72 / 1.12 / 205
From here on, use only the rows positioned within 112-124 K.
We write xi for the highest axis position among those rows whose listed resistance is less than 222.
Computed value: 117 K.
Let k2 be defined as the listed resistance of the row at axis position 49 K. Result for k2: 157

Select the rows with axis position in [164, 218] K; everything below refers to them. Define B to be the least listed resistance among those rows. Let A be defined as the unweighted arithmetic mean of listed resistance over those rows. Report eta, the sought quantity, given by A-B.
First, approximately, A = 229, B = 174.1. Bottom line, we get 55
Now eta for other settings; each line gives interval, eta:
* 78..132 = 27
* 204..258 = 14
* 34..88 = 26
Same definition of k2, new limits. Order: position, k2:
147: 222.4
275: 264.4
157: 229.1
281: 278.4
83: 207.1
